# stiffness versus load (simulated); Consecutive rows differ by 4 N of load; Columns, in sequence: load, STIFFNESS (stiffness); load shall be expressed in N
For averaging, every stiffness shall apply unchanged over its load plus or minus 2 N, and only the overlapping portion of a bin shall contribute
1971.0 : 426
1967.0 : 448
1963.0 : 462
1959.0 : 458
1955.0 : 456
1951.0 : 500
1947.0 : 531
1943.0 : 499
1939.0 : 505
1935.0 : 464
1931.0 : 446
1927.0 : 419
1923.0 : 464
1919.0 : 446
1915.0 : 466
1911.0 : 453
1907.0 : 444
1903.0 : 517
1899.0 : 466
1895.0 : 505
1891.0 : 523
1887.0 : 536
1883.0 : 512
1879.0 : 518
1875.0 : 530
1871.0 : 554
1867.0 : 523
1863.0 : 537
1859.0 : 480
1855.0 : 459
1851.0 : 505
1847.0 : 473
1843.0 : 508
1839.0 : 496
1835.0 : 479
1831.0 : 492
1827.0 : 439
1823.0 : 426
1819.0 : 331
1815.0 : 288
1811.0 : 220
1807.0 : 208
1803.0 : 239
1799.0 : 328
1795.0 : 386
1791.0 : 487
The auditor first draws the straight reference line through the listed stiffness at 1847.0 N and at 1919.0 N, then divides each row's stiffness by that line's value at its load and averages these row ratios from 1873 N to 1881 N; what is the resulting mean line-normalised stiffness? 1.135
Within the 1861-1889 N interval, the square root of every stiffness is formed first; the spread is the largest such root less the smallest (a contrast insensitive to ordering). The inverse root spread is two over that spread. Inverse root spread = 2.2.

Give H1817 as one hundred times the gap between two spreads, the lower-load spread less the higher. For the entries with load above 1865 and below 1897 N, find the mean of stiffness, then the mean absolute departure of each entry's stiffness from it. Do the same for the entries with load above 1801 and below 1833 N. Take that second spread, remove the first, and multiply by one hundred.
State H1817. 8047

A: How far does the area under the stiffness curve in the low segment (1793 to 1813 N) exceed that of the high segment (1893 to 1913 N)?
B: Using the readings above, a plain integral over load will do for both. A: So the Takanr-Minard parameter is -4016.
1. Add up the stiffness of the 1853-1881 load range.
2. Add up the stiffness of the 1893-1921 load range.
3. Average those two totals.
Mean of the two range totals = 3449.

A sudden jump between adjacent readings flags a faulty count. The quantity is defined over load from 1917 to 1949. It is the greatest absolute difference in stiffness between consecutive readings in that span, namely 45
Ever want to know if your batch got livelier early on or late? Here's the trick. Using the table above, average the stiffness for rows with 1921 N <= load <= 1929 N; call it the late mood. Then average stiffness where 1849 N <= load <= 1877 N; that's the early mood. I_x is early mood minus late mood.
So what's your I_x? 71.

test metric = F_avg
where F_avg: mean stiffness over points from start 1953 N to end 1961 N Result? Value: 457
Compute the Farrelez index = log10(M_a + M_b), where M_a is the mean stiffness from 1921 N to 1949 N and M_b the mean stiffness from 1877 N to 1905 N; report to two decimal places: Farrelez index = 2.99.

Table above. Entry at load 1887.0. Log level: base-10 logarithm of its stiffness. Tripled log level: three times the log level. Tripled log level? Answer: 8.19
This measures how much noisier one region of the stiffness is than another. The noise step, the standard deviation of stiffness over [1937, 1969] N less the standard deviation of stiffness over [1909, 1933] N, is 13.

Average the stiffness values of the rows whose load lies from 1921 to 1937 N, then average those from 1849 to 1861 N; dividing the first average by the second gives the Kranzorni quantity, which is 0.93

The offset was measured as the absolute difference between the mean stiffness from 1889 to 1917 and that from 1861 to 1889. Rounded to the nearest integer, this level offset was 48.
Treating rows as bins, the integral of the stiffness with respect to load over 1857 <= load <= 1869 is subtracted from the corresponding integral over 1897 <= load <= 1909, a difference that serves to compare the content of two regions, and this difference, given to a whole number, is -452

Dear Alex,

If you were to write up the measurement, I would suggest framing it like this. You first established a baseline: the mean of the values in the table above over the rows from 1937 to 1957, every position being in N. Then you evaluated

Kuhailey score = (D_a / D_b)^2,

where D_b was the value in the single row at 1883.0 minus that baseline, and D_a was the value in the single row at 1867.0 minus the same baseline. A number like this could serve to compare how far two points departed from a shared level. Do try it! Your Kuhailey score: 3.2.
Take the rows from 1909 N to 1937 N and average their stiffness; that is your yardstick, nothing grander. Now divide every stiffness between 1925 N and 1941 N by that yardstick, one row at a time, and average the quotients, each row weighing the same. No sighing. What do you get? 1.02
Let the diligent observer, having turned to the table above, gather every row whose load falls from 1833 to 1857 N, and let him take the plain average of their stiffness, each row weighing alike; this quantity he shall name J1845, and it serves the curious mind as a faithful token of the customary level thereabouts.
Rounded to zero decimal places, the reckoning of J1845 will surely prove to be 487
